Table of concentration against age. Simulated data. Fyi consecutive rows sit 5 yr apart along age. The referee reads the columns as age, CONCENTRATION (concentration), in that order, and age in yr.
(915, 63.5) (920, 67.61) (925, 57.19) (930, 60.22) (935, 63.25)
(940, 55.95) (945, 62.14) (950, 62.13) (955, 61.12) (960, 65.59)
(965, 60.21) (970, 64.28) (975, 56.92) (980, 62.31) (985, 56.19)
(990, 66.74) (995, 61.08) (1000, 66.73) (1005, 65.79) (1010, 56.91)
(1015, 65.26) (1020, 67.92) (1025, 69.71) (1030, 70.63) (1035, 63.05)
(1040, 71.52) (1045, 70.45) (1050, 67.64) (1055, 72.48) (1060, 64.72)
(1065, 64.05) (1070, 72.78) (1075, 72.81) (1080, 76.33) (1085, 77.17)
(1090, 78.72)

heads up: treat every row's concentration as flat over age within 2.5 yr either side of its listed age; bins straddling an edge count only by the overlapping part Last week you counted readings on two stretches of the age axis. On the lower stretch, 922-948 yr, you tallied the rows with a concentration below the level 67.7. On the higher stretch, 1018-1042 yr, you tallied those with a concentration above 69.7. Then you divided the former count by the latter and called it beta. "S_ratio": 1.7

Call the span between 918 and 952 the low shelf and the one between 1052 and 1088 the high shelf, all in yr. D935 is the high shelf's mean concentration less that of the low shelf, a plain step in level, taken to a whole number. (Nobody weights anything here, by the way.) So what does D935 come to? 10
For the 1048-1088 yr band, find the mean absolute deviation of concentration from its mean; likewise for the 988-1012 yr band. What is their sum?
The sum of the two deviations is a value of 7.7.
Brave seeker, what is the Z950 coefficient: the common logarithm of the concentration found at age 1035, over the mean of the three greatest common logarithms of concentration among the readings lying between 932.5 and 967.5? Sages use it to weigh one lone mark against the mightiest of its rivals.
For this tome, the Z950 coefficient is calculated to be 1.00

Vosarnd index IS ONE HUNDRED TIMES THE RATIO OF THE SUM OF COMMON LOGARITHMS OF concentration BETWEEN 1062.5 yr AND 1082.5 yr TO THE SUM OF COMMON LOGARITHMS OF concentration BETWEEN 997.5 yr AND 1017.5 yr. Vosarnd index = 102.8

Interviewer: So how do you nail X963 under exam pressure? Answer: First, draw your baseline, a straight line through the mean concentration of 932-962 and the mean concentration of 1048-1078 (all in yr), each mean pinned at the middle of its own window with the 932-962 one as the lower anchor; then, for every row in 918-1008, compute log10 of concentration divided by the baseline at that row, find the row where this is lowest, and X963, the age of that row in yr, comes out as 985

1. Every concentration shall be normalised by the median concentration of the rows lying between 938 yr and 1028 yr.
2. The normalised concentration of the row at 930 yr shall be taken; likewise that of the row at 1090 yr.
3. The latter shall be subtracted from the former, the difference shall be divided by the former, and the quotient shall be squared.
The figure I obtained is 0.094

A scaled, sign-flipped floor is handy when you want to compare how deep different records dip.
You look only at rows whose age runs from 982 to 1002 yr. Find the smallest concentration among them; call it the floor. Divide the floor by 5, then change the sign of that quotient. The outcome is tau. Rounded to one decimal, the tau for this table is -11.2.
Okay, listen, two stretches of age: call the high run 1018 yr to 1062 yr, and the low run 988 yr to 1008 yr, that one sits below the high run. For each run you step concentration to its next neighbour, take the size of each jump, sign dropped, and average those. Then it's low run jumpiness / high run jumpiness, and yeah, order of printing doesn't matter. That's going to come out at 0.9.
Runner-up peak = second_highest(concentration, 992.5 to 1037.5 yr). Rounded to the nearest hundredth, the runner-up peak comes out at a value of 69.71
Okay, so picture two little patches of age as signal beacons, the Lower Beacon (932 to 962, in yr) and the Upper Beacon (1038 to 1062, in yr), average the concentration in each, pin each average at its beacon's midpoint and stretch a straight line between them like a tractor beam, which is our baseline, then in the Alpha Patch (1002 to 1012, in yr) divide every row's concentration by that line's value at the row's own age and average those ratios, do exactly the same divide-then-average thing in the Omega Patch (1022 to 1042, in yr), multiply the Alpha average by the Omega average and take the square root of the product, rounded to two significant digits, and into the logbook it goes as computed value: 0.97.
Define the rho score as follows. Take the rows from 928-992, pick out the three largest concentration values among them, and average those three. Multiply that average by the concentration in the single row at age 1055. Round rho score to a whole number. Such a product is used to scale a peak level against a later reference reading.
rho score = 4750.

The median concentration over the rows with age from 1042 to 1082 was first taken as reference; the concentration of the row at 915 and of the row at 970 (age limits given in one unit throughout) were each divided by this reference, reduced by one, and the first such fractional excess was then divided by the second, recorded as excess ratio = 1.1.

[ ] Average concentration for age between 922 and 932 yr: 59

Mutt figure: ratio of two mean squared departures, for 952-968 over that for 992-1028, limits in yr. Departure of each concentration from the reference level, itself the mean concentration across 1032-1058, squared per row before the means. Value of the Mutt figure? 1.5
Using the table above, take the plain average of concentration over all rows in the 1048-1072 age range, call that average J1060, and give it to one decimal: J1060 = 68.3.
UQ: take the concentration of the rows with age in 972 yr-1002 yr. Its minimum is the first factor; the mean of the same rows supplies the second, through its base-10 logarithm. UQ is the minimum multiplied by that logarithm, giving 100.6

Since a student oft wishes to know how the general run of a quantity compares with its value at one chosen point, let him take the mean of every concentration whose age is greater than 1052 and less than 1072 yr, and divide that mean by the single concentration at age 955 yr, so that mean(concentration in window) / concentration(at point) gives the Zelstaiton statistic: 1.12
